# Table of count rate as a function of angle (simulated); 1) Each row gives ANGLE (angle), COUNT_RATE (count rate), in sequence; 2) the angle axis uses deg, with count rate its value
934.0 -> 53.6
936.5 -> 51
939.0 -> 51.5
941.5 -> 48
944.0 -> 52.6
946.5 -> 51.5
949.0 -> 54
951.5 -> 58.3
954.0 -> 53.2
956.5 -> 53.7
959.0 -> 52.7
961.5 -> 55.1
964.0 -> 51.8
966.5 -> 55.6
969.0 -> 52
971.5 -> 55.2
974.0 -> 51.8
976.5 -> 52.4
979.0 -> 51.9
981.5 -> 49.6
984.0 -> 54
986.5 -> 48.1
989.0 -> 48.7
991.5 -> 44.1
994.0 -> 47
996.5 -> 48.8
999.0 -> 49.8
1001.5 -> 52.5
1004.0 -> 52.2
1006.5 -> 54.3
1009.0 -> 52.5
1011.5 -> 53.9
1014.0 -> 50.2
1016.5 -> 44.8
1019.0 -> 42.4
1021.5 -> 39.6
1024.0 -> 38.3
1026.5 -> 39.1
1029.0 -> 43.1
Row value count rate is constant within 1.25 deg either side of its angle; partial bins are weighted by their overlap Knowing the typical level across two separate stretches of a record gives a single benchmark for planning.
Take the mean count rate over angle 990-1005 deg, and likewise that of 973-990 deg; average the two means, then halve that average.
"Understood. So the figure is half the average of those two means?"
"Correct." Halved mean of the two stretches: 25.0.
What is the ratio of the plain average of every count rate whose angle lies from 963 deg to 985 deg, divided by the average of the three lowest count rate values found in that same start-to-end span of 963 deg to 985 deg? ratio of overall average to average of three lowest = 1.03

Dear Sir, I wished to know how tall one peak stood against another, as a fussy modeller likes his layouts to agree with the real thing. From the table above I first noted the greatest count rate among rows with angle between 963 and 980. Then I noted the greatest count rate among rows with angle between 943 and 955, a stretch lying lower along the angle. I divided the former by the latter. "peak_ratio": 0.95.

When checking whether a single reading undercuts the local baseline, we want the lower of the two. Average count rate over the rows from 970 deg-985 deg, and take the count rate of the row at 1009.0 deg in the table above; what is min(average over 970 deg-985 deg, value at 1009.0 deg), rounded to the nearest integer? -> 52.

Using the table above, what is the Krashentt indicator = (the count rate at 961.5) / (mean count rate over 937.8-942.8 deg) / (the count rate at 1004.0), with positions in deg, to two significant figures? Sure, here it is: 0.021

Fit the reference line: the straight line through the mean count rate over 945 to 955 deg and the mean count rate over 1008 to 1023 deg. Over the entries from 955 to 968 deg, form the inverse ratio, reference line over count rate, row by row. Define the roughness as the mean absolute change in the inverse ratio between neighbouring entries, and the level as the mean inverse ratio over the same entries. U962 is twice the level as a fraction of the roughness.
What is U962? 41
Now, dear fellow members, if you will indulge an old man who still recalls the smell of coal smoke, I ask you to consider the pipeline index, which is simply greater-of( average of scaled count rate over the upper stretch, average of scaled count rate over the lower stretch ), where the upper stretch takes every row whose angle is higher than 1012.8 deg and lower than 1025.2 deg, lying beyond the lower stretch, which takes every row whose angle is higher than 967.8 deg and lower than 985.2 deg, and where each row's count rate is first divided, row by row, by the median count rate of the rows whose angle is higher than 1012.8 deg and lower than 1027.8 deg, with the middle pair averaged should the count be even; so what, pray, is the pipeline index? 1.28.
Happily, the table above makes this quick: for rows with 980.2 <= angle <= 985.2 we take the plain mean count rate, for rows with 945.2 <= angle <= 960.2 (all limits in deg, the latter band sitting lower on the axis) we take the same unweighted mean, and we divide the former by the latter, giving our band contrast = 0.96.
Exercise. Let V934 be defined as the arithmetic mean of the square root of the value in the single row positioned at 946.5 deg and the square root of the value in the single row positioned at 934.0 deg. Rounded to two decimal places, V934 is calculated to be 7.25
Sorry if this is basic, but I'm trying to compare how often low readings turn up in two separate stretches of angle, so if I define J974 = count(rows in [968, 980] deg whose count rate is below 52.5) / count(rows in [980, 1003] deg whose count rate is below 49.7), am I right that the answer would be 0.67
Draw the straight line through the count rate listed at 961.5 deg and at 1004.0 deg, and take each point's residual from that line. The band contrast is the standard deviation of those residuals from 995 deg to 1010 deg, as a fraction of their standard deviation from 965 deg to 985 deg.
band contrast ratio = 1.2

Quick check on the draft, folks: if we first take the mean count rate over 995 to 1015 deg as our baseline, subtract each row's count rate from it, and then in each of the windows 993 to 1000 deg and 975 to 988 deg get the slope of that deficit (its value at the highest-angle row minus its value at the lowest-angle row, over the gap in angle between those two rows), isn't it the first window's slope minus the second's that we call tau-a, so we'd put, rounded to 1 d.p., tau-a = -1.0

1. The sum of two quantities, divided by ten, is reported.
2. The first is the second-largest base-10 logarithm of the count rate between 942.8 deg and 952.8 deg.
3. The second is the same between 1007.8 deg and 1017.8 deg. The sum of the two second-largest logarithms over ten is 0.345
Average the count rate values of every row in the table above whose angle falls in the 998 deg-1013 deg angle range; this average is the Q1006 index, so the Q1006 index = 52.5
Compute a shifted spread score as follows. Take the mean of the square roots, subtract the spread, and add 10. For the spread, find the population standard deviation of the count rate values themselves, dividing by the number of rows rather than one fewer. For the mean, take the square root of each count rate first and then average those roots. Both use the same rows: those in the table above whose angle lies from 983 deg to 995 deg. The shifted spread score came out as 13.7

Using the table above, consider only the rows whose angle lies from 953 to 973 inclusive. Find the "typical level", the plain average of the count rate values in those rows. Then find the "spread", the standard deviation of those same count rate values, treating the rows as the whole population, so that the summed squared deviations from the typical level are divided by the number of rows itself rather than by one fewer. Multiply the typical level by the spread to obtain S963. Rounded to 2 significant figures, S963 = 75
